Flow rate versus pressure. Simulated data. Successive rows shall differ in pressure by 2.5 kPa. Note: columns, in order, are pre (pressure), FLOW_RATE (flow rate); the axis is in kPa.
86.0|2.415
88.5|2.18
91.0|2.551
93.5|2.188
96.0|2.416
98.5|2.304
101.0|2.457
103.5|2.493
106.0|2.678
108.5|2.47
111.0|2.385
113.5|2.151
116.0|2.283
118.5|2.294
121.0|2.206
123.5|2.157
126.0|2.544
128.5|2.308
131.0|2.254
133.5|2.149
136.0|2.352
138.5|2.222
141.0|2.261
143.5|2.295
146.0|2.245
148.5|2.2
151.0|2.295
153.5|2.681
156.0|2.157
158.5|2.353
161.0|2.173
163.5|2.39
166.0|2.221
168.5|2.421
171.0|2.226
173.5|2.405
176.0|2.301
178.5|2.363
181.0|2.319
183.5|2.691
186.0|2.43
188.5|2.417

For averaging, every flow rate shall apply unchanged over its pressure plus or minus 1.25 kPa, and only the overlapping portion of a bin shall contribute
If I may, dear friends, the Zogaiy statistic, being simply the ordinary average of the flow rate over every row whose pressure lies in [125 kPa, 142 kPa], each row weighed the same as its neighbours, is 2.30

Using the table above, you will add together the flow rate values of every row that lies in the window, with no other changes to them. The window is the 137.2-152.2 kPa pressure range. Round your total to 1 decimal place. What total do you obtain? 13.5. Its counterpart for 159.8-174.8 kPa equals 13.8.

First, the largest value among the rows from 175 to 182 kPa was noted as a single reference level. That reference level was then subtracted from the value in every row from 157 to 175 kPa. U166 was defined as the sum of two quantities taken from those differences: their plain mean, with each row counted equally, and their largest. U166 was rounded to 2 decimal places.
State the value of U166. 0.01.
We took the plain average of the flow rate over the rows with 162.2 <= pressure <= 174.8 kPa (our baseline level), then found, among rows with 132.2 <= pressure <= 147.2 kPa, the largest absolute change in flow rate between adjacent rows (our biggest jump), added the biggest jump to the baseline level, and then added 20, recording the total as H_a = 22.5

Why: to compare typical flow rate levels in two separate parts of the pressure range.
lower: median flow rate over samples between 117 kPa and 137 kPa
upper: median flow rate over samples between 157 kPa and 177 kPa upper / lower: 1.02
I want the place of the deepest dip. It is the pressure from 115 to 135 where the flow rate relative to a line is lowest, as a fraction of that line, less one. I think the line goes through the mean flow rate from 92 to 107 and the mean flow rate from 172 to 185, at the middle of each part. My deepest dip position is 133.5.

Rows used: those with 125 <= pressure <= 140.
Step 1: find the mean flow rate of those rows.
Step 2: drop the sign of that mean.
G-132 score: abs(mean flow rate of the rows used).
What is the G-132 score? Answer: 2.30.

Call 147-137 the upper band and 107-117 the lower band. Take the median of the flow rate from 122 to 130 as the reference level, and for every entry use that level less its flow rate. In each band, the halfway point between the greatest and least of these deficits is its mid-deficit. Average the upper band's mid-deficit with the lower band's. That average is 0.02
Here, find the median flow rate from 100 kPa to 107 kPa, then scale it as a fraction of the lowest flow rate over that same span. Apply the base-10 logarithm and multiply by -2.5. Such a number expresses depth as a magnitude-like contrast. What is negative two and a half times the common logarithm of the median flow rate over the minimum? -0.016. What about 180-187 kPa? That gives -0.051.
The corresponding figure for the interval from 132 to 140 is -0.036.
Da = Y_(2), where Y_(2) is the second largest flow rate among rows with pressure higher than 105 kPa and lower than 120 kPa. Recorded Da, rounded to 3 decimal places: 2.470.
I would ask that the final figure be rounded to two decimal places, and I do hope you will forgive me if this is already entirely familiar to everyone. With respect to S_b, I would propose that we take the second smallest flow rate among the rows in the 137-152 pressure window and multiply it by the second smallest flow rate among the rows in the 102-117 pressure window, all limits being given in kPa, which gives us 5.07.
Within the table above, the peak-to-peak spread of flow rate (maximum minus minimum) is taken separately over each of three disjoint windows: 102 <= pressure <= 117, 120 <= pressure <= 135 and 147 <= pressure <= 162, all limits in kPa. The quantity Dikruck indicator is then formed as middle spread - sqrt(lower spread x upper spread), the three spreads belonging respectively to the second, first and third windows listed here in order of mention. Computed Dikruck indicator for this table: -0.13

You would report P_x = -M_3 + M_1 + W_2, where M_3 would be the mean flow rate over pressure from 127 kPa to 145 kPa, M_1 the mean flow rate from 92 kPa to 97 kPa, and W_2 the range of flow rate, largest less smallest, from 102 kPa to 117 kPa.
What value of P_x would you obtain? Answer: 0.6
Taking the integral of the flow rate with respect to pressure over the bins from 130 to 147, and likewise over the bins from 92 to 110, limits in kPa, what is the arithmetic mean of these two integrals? 41.0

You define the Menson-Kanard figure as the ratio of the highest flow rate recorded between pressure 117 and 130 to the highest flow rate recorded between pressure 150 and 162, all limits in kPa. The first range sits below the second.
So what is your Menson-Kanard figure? 0.95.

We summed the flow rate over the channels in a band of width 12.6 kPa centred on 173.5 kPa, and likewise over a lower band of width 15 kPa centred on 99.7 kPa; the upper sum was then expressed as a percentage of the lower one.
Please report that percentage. 81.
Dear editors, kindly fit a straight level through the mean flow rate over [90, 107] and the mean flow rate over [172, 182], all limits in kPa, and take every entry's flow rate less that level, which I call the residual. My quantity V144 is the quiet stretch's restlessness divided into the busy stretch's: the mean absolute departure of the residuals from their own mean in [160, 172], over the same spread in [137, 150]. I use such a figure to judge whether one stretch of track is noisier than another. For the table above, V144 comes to 3.6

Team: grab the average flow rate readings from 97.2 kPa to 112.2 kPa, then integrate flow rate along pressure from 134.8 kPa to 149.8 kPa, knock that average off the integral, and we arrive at 31.5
